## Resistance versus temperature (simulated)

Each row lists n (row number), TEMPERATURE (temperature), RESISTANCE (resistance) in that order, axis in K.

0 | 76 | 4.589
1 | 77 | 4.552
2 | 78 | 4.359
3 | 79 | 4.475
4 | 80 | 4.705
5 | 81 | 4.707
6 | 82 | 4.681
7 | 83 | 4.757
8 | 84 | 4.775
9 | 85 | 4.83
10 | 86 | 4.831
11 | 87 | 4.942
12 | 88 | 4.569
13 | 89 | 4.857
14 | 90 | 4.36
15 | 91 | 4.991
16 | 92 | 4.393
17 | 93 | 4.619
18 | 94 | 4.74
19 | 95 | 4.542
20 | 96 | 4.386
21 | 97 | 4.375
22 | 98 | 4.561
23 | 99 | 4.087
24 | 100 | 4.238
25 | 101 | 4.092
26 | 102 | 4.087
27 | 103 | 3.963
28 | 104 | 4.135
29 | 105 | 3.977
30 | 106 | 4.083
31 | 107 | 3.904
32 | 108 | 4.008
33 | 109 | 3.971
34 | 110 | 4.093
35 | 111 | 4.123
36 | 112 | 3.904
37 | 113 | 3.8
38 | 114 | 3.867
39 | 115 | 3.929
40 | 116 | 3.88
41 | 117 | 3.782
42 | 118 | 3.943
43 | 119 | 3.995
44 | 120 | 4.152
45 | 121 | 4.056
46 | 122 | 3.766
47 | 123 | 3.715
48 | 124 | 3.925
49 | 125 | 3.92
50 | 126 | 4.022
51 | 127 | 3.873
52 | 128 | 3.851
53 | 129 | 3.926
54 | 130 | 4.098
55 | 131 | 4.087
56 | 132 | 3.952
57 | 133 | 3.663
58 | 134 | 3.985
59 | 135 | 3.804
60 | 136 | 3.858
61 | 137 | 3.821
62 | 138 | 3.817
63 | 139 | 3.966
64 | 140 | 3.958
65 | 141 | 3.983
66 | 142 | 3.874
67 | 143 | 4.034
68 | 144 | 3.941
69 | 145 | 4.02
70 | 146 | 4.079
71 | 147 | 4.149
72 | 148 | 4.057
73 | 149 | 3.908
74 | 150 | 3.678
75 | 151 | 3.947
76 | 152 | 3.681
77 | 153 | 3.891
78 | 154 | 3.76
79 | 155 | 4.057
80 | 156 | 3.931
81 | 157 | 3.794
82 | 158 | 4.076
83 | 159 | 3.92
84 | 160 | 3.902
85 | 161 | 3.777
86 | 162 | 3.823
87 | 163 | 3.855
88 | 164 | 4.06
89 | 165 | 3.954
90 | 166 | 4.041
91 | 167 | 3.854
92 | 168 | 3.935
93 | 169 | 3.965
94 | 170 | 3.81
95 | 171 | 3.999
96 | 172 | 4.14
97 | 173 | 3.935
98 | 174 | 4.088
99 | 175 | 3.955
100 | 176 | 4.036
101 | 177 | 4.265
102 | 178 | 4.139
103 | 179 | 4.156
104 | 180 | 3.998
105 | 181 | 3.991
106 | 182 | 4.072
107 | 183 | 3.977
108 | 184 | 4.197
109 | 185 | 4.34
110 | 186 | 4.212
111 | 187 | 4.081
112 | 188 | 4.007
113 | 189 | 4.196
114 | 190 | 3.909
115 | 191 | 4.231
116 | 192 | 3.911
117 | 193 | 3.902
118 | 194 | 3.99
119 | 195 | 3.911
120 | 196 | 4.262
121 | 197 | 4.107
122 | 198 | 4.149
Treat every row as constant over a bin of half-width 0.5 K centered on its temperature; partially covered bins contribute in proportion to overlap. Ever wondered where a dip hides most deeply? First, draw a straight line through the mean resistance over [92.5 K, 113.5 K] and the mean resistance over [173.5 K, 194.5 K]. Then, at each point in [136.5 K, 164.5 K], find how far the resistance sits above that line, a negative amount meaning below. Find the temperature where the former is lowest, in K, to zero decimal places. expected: 150 K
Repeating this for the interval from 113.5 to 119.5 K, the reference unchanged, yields 117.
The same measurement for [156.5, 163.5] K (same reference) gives 161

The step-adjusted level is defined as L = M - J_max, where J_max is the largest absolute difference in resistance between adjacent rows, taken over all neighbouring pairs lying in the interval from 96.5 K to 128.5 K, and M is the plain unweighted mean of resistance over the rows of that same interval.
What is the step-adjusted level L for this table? 3.53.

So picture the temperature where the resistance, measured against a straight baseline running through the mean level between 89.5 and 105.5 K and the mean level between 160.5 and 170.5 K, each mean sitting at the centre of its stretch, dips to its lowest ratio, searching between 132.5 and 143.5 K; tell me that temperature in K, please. 133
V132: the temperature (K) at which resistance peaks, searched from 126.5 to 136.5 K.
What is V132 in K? 130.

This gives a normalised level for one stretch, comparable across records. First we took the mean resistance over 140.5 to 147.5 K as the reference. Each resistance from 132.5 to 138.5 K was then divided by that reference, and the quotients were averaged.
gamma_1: 0.95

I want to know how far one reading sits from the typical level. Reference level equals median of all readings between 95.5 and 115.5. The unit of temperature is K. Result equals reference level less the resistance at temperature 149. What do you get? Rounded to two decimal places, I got 0.18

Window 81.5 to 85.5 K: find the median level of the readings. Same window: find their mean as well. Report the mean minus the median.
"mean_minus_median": -0.01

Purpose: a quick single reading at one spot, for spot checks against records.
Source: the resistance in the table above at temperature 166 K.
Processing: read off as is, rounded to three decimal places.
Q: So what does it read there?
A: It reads 4.041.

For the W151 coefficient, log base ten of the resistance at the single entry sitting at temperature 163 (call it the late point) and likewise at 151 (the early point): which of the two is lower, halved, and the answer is 0.293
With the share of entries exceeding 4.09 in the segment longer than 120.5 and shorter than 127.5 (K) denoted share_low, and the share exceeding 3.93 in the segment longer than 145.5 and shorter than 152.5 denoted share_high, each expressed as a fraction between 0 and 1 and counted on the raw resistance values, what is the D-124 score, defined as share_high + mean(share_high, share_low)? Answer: 0.86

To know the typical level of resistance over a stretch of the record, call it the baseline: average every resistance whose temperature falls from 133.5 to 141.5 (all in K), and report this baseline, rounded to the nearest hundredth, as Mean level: 3.90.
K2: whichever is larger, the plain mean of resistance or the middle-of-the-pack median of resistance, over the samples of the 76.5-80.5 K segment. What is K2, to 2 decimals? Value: 4.52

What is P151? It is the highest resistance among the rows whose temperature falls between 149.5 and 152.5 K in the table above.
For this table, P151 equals 3.947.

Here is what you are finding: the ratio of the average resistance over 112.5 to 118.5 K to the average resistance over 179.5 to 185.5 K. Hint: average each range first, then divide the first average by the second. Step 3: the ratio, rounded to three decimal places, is 0.944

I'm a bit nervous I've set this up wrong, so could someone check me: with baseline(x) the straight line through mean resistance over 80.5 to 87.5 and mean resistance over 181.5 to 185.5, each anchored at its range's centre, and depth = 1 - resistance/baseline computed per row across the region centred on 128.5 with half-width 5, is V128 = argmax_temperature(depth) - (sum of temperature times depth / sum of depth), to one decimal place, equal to 4.5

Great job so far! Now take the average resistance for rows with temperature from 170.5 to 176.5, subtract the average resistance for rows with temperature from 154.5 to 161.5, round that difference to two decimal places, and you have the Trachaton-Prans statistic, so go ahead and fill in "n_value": 0.10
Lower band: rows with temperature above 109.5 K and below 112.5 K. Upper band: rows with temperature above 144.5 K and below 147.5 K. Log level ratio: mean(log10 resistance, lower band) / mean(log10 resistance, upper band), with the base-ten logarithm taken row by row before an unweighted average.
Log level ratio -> 0.99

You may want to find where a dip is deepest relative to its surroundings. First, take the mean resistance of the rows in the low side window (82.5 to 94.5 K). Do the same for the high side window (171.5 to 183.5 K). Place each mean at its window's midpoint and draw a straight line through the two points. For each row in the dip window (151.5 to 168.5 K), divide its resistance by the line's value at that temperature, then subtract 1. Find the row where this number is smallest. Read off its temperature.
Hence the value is 152 K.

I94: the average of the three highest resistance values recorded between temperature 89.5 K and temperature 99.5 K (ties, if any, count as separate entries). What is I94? 4.78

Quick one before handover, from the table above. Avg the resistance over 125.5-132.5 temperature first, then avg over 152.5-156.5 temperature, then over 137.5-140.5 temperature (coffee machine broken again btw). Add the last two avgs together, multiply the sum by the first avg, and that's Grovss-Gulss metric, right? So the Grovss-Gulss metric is 31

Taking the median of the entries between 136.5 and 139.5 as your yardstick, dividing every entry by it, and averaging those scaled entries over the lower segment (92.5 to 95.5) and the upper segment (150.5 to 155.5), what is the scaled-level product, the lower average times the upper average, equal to 1.23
